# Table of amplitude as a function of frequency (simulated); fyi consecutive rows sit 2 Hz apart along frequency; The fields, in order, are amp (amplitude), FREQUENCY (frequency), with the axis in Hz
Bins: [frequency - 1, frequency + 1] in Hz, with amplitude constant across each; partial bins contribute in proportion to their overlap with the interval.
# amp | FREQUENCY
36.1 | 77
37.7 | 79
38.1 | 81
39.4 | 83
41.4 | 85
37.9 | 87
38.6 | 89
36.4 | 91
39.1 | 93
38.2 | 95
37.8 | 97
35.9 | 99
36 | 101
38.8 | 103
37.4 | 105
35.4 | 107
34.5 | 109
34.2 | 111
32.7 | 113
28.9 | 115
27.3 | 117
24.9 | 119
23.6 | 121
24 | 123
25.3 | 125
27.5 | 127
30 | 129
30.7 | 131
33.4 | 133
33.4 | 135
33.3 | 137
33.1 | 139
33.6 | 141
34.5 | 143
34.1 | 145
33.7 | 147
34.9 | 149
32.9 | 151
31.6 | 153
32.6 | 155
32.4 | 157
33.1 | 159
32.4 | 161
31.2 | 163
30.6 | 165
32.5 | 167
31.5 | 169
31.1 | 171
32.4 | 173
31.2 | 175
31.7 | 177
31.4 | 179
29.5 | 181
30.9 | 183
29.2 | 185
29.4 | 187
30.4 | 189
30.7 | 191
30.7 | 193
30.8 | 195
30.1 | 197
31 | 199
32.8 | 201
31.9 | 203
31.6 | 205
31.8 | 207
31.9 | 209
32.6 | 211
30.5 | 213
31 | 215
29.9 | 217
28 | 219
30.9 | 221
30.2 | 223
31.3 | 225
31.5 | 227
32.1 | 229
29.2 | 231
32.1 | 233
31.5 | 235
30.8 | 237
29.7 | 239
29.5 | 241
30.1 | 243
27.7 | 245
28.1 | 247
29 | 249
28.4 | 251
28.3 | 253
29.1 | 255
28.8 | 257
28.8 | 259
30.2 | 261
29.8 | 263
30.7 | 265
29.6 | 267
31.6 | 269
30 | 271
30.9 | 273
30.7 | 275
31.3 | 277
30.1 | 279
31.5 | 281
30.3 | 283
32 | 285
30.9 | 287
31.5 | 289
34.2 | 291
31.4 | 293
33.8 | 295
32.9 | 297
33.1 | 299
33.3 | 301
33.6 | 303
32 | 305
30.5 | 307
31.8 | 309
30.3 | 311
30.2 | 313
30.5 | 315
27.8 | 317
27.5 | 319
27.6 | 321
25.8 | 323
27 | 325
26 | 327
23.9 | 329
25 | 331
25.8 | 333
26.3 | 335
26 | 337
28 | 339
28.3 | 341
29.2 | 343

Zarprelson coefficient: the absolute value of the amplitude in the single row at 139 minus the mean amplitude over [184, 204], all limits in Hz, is 2.4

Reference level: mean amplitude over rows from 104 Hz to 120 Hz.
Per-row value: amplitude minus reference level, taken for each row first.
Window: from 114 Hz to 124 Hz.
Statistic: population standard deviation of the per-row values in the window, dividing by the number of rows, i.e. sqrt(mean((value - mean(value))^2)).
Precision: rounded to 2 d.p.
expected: 2.04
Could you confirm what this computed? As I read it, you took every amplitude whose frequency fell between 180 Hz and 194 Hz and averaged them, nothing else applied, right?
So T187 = 30.1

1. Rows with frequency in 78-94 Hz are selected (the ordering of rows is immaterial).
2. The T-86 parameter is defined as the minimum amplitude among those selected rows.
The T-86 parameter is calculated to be 36.4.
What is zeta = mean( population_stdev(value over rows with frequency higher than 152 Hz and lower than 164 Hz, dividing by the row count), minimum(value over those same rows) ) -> 15.9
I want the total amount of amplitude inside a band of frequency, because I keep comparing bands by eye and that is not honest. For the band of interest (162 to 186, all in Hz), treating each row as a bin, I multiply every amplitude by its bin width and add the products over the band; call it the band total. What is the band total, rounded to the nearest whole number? 746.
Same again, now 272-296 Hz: 757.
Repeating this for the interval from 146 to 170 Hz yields 779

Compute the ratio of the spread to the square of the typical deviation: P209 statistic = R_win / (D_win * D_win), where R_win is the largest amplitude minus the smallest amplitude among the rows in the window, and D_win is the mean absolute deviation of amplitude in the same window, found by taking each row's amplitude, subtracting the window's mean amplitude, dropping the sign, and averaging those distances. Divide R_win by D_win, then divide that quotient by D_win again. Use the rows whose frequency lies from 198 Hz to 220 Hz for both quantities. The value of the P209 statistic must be 4.8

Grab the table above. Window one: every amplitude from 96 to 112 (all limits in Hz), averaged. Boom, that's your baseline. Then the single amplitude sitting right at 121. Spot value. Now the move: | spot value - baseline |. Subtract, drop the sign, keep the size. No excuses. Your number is 13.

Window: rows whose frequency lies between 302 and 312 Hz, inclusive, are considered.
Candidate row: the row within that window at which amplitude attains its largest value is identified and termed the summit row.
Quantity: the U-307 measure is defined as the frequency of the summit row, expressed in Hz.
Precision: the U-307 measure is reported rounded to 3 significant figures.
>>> 303 Hz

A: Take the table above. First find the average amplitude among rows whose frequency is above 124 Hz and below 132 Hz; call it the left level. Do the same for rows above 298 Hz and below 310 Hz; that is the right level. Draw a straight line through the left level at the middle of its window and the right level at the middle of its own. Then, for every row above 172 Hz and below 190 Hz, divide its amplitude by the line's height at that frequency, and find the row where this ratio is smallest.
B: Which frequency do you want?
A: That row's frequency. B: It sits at 185 Hz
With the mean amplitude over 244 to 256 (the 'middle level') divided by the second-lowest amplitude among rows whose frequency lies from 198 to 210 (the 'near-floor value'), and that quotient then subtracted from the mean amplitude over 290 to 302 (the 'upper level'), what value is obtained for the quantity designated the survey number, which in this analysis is 32.2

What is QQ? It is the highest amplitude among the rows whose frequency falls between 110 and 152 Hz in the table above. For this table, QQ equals 34.9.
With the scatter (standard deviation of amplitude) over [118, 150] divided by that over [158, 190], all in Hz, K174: 3.6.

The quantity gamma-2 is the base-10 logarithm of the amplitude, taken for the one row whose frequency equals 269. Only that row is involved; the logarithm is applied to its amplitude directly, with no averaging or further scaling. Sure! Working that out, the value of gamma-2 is 1.50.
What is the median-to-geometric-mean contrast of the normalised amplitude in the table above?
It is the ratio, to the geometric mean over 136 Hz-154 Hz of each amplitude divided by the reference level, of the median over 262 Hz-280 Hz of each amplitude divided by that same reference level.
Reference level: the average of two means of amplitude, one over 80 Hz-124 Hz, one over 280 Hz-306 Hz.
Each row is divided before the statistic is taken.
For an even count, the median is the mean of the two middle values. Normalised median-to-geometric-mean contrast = 0.92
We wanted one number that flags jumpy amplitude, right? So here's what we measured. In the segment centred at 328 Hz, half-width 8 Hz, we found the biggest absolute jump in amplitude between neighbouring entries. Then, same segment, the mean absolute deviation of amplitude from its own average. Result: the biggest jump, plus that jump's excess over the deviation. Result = 3.4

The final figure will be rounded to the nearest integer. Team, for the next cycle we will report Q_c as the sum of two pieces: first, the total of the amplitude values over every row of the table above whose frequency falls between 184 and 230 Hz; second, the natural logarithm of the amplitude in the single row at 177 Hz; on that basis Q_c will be 714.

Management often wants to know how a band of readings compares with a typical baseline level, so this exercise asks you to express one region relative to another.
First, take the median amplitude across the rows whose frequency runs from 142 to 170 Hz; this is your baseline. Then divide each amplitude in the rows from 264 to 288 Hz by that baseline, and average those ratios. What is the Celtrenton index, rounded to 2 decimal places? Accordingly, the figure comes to 0.95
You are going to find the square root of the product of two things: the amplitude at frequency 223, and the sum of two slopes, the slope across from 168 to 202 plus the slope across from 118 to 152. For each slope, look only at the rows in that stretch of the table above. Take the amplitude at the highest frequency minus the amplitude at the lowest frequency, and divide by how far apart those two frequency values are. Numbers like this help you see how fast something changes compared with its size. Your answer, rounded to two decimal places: 2.96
